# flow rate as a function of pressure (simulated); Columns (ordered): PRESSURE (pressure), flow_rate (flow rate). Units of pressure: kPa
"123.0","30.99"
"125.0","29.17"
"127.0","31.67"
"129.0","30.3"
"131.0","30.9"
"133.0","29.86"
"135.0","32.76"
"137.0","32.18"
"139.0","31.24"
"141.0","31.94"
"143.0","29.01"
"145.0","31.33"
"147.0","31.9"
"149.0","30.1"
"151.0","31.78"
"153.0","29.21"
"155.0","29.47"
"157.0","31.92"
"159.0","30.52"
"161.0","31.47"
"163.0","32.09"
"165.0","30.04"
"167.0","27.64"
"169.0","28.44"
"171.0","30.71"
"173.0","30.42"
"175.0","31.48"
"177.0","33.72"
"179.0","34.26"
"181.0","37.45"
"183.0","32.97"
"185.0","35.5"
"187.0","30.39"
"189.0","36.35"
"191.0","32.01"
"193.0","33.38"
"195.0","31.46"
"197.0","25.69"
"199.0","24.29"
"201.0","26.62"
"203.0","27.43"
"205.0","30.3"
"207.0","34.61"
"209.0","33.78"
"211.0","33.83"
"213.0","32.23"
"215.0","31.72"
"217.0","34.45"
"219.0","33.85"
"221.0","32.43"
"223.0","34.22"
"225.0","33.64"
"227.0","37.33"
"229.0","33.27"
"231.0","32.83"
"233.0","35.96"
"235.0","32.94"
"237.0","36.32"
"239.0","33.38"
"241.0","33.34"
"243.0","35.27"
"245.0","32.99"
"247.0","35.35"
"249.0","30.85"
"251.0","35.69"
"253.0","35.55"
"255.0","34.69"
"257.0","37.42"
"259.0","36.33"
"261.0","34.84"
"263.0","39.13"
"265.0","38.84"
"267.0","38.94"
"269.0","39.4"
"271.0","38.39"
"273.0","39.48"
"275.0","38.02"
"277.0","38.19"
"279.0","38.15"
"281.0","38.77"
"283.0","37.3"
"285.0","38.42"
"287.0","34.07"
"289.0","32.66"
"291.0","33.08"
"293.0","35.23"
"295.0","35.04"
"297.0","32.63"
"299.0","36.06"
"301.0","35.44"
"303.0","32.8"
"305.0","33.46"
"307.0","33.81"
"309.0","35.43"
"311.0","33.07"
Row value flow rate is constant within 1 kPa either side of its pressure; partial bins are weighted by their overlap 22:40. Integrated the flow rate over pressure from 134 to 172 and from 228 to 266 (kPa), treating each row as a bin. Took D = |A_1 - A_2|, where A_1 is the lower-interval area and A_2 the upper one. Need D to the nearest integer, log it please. 162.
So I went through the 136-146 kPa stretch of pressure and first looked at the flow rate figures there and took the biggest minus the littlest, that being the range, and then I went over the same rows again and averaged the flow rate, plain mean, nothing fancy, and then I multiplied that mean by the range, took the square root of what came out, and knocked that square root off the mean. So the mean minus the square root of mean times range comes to 21.2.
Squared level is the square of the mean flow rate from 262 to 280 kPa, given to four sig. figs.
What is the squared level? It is 1500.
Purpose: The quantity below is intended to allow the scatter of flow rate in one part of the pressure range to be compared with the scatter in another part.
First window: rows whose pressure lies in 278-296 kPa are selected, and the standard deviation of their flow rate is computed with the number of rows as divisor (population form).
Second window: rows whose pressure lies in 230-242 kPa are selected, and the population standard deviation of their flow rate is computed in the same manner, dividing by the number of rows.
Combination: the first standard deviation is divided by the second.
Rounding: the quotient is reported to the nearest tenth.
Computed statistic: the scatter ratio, 1.5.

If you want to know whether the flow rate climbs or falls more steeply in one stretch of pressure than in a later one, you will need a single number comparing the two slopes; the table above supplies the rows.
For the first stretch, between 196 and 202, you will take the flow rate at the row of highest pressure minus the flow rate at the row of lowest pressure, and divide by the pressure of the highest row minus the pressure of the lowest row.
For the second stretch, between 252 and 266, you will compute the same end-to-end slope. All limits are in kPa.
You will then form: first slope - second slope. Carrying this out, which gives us 0.0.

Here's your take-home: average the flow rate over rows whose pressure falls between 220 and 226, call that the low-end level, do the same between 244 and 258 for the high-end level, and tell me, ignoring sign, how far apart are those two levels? 1.2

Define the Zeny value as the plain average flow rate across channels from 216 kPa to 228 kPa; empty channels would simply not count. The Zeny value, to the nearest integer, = 34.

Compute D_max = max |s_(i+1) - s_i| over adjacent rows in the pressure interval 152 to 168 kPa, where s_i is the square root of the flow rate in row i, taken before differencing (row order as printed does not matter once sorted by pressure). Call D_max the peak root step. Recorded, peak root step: 0.22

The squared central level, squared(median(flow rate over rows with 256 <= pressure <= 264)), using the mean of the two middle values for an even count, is 1360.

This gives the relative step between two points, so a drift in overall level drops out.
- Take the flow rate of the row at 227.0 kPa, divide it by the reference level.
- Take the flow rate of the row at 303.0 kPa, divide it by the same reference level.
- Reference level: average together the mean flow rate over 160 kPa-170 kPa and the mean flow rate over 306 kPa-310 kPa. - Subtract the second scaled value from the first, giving 0.14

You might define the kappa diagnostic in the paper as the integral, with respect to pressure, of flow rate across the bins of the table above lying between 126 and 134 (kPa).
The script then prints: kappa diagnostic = 245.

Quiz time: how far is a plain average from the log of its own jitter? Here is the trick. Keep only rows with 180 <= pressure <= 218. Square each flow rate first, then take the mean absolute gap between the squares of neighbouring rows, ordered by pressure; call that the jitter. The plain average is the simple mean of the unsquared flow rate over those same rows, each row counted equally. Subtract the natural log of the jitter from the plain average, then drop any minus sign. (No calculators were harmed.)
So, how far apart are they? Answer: 26.7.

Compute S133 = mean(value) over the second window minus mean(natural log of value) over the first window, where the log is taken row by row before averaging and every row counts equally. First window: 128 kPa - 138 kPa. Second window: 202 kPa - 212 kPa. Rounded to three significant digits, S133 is 28.6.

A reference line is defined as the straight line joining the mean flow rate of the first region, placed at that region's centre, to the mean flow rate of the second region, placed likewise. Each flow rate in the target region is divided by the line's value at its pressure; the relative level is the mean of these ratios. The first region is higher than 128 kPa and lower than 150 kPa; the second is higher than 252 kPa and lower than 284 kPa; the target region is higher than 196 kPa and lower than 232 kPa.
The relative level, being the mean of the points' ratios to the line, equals 0.91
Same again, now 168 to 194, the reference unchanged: 0.99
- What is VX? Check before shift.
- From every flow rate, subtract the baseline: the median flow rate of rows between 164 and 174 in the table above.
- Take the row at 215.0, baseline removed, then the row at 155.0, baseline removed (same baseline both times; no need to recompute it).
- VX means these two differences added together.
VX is 1.1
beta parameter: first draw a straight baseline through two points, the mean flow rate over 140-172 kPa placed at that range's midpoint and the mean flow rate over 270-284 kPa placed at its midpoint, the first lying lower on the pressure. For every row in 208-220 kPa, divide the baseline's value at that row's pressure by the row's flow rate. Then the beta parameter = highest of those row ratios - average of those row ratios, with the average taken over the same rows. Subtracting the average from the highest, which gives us 0.053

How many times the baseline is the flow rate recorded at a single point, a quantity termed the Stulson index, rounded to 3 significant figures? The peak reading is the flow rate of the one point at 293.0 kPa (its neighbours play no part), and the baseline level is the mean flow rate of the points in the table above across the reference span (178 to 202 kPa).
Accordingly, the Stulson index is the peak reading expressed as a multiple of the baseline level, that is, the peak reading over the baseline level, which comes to 1.11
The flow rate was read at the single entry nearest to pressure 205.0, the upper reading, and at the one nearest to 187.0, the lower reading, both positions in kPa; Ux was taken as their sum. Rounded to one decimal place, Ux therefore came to 60.7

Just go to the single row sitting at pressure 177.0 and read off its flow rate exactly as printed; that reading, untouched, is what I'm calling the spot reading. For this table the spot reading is 33.72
